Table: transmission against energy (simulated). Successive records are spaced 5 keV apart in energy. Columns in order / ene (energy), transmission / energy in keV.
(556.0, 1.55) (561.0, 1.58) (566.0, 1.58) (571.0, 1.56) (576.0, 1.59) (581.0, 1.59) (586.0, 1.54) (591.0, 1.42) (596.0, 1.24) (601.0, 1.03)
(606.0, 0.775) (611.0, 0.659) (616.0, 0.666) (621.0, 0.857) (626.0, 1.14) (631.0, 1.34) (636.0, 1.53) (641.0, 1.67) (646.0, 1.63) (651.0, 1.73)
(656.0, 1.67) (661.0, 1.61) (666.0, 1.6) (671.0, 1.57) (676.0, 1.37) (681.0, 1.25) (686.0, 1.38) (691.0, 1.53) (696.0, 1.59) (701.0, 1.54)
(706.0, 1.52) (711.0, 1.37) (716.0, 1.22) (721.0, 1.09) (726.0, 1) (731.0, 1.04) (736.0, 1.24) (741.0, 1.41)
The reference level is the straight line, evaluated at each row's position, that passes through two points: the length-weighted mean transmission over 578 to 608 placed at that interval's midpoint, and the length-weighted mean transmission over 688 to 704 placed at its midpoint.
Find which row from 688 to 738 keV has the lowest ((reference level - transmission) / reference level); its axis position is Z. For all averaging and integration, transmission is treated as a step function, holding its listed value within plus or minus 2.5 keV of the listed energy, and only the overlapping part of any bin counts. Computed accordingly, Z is 696.0 keV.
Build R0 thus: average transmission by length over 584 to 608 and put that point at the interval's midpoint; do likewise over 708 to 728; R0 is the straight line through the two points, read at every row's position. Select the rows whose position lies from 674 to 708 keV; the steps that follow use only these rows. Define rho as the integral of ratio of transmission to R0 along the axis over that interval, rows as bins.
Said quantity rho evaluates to 42 keV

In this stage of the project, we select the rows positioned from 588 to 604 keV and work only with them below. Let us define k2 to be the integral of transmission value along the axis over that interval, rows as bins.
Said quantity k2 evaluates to 20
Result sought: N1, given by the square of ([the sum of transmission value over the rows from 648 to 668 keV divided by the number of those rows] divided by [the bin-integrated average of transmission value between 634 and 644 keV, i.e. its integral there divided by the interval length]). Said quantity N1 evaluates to 1.1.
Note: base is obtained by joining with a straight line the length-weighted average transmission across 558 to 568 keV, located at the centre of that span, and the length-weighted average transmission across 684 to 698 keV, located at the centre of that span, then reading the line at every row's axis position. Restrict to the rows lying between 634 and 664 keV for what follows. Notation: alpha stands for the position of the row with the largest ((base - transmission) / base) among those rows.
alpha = 636.0 keV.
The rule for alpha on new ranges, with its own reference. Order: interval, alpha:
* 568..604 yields 601.0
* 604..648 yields 611.0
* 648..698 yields 681.0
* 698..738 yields 726.0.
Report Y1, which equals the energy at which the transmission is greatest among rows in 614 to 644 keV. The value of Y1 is 641.0 keV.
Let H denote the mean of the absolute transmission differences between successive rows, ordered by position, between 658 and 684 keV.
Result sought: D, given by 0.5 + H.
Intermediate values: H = 0.090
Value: 0.590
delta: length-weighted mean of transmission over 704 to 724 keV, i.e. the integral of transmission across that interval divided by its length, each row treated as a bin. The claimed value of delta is 1.29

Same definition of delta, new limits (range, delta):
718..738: 1.09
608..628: 0.82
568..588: 1.57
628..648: 1.53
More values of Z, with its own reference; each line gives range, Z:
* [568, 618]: 576.0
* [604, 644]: 641.0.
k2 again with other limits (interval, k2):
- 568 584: 25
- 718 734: 17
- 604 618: 10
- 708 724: 20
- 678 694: 22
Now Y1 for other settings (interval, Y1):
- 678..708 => 696.0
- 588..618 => 591.0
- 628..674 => 651.0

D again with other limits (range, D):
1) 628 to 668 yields 0.586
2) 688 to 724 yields 0.593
